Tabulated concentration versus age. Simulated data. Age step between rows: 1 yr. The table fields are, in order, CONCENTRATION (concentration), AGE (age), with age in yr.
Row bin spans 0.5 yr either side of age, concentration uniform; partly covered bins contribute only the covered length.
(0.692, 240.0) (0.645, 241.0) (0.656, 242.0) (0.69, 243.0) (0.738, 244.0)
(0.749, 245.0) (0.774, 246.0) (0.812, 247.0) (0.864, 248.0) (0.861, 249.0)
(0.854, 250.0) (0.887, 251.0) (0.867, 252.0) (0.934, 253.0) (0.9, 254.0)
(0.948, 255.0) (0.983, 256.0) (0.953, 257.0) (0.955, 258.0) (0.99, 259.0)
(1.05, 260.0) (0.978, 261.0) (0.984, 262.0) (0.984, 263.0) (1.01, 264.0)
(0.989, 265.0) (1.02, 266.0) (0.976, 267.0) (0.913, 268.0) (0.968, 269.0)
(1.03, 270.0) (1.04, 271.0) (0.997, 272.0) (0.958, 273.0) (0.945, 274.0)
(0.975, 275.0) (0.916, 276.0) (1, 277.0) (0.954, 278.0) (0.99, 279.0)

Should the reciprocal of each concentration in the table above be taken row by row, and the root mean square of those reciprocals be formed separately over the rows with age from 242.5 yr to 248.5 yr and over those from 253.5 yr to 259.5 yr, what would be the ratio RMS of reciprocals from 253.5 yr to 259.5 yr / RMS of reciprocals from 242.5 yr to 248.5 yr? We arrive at 0.80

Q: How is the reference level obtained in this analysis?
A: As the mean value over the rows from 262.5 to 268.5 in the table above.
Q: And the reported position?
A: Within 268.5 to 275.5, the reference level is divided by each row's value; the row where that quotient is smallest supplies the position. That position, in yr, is 271.0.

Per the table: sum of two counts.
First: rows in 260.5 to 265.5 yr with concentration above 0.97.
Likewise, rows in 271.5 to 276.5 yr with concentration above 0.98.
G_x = 6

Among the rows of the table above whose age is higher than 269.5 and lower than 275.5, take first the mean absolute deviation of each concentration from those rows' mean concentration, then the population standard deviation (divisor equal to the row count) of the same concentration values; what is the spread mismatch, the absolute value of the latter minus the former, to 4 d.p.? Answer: 0.0037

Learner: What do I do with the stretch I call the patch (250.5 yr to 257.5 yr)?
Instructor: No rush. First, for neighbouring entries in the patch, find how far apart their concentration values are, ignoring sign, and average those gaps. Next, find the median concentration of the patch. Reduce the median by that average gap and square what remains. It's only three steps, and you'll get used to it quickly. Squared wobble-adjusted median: 0.801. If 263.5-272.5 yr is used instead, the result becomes 0.914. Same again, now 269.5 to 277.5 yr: 0.895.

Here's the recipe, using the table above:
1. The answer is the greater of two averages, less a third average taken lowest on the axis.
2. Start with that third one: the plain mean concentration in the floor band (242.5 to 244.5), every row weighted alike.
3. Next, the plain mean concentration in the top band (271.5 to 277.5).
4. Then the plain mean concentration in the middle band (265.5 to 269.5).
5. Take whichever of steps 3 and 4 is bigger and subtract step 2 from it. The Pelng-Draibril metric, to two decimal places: 0.26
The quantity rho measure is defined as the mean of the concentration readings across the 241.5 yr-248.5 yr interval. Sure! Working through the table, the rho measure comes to 0.755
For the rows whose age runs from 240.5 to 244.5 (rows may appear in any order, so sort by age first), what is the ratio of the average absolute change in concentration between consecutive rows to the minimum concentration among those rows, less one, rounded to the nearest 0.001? -0.952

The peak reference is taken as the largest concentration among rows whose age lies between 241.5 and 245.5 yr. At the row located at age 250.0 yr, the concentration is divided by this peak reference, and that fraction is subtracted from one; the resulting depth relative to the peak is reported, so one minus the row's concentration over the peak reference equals -0.14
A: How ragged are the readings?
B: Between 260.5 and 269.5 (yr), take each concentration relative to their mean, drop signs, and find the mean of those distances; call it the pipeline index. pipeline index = 0.019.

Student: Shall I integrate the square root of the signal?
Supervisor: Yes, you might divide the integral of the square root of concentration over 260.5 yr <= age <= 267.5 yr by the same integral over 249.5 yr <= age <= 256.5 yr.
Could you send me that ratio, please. 1.04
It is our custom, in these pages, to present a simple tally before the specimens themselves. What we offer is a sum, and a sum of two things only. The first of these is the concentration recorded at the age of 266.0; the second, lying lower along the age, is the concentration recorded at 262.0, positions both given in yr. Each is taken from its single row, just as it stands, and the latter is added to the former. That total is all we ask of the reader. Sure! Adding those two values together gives 2.00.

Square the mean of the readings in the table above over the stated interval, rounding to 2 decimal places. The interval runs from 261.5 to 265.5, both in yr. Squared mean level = 0.98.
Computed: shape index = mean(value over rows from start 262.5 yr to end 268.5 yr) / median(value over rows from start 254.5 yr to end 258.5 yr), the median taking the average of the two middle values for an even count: 1.03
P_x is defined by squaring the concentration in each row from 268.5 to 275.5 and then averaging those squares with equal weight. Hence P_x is 0.98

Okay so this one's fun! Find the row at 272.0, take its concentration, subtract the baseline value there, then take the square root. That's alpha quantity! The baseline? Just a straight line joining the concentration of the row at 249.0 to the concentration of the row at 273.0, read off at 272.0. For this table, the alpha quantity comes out 0.21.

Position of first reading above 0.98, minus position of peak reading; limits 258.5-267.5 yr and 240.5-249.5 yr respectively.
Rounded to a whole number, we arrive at 11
